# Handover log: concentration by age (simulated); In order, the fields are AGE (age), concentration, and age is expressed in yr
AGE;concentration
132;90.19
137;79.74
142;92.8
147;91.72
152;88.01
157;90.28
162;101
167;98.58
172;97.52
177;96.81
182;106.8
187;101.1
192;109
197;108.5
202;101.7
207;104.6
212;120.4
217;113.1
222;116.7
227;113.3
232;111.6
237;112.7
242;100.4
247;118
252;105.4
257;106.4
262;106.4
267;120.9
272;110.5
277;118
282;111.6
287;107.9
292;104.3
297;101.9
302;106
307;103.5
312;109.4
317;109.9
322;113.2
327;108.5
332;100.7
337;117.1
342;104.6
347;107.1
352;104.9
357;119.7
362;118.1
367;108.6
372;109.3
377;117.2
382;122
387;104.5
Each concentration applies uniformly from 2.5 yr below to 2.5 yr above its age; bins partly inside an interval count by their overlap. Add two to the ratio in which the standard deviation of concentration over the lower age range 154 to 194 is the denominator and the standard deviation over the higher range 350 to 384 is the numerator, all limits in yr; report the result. 3.1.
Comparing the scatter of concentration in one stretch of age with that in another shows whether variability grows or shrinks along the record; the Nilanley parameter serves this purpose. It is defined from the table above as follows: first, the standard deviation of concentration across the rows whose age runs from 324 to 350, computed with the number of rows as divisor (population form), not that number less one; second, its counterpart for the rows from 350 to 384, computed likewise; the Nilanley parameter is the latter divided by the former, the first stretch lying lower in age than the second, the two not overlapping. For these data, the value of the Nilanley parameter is 1.11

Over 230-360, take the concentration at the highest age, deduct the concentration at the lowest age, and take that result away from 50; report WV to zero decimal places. 42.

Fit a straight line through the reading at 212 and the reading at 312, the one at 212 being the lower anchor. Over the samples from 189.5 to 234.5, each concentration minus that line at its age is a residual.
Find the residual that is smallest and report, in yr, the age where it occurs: 202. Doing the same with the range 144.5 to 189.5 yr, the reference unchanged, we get 152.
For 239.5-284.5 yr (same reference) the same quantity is 242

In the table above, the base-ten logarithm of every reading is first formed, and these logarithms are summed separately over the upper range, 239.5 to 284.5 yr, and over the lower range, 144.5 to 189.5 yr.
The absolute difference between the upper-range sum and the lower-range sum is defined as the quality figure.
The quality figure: 0.53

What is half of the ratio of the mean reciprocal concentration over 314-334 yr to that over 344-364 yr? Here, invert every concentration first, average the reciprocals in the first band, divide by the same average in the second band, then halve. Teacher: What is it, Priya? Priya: 0.52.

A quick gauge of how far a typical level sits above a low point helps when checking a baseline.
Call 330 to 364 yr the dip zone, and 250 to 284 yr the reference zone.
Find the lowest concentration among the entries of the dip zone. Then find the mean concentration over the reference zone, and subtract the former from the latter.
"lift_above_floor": 11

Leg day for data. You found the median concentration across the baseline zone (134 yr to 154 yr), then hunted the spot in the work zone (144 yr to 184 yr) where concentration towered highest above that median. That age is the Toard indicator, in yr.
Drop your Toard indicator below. 182 yr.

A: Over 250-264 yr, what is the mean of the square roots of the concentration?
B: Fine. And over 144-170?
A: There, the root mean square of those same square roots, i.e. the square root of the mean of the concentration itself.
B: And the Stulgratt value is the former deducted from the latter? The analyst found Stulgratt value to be -0.61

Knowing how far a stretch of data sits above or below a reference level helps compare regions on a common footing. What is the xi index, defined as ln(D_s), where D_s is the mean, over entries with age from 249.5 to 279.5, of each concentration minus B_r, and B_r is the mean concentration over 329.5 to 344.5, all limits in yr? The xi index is 1.34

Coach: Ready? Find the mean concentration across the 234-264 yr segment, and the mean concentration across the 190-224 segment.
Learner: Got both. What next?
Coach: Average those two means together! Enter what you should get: 109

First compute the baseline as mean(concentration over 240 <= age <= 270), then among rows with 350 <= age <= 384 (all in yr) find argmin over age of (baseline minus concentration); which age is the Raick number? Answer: 382 yr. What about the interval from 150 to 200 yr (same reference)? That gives 192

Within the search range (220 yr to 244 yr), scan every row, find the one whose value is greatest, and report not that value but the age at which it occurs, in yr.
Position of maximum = 222 yr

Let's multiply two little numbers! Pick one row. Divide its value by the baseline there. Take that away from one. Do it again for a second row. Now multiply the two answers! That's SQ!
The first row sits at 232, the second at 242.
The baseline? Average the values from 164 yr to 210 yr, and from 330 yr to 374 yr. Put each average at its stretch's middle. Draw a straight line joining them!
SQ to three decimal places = -0.003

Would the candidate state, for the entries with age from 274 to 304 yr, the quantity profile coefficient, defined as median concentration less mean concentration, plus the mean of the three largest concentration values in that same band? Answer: 111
